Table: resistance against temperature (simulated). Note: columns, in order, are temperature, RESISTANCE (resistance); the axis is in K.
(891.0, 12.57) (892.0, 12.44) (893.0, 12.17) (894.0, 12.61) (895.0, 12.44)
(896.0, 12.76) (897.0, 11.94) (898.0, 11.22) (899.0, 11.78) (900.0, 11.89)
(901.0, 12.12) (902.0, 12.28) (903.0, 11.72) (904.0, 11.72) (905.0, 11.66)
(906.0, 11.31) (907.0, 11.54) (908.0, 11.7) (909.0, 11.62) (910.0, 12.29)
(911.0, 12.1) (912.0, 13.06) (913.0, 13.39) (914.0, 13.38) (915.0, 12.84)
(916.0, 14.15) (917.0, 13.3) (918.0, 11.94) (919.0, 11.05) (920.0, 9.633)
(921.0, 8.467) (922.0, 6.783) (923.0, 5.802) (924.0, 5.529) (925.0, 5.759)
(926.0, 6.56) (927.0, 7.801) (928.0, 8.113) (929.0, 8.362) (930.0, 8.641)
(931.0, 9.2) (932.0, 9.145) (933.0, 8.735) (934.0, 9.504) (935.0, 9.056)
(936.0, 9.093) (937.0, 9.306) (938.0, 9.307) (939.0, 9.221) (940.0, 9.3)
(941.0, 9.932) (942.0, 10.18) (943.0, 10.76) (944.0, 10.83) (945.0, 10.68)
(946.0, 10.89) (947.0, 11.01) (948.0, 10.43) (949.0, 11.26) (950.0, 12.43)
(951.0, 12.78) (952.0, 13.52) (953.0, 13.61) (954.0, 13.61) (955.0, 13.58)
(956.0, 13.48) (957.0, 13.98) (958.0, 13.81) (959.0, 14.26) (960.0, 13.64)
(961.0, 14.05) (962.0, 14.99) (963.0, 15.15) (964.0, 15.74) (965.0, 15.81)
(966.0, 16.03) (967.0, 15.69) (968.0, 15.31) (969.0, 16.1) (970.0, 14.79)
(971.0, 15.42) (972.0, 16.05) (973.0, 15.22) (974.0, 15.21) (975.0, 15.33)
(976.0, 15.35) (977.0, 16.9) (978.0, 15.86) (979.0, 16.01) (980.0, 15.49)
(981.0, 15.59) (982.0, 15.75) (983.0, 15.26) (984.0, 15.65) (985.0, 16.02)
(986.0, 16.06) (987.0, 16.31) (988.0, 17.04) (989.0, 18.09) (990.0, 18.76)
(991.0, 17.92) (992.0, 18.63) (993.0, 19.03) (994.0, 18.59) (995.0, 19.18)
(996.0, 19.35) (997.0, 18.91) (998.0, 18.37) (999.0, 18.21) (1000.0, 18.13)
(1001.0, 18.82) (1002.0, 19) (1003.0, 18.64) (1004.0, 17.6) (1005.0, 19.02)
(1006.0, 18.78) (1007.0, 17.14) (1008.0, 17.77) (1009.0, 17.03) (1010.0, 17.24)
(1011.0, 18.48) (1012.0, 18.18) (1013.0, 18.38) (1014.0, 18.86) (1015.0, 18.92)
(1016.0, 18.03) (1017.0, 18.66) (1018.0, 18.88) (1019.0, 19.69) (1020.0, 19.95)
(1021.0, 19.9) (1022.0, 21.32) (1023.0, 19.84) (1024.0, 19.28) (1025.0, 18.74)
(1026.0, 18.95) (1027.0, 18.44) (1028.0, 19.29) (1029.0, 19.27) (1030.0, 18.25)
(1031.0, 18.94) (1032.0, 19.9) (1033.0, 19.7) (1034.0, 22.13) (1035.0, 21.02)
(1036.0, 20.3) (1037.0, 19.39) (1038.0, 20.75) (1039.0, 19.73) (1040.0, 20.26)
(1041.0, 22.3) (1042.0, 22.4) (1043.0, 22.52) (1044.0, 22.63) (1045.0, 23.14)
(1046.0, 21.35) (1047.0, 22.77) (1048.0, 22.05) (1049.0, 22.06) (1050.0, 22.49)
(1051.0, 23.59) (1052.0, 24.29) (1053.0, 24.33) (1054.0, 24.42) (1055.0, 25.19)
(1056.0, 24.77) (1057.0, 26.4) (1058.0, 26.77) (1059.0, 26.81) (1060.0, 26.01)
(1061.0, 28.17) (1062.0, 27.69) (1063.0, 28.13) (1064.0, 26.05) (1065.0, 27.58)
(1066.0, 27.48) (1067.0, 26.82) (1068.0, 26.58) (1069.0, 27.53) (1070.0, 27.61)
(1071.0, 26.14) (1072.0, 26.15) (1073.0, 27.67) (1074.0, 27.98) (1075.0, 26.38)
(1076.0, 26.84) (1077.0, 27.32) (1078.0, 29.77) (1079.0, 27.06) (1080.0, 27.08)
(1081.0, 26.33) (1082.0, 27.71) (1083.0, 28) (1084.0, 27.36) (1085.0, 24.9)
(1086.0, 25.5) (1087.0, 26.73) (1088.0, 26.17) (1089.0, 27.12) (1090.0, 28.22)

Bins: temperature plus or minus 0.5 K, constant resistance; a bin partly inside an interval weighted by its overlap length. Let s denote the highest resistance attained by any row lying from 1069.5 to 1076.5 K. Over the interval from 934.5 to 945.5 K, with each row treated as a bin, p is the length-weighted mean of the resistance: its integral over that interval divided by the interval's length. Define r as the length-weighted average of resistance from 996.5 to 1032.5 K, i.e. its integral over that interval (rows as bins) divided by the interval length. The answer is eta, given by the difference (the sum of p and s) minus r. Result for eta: 19.0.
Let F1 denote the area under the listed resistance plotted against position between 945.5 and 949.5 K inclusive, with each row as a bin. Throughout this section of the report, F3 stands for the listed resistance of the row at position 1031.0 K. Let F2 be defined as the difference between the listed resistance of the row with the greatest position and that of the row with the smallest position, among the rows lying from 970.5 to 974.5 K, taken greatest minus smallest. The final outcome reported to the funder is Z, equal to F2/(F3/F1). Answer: 0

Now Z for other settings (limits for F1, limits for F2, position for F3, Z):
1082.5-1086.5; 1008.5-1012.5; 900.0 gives 10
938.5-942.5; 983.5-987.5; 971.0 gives 2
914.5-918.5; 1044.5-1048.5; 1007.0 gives -3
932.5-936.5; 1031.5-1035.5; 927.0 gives 5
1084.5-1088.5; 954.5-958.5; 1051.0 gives 1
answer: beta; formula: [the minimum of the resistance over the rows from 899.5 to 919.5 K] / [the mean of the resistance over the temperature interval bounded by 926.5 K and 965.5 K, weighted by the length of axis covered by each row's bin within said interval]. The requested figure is 1.0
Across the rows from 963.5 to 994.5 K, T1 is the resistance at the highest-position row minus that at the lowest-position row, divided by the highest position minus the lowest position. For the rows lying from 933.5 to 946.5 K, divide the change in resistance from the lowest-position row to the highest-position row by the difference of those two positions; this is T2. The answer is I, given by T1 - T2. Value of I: 0.0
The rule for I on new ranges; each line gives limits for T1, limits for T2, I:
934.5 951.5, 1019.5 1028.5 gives 0.3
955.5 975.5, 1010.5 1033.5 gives 0.0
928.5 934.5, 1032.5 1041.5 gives -0.1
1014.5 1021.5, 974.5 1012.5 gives 0.1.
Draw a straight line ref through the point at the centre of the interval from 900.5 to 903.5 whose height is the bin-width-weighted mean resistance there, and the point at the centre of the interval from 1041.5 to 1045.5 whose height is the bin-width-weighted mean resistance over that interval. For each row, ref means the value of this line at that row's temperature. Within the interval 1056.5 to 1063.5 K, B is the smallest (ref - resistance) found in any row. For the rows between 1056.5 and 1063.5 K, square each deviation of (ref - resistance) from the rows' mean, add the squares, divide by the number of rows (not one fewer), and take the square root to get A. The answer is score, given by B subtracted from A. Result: 5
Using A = 0.69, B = -4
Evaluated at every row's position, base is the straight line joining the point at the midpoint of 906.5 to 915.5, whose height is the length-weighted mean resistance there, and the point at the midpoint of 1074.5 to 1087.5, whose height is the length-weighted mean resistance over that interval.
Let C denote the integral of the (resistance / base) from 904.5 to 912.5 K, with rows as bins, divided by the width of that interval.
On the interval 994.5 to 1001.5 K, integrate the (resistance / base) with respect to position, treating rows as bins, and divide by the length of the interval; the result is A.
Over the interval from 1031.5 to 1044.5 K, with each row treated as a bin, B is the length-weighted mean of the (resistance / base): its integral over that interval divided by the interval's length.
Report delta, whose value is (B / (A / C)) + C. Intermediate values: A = 0.94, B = 0.90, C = 0.97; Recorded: 1.9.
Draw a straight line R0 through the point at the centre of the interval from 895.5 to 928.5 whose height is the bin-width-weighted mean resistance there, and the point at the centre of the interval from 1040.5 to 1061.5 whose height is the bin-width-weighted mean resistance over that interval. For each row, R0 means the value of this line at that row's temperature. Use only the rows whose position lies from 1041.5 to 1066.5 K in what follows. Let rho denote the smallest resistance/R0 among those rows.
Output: 0.91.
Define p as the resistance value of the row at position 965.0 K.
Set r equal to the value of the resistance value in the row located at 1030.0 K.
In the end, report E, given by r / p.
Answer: 1.15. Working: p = 15.81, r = 18.25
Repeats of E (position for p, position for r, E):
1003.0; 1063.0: 1.51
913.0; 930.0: 0.65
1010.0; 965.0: 0.92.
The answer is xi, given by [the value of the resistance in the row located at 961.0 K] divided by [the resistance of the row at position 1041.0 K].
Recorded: 0.63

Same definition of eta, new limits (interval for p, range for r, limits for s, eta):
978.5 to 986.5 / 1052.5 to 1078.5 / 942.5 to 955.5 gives 2.5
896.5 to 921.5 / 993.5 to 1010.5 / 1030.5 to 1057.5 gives 20.0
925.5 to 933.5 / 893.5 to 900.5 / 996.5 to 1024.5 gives 17.5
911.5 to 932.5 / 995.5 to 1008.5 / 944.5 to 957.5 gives 5.2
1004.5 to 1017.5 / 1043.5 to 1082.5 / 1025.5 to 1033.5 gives 12.2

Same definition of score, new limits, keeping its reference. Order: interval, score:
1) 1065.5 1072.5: 4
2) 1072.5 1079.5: 6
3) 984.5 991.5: 1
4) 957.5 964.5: 0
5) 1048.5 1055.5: 3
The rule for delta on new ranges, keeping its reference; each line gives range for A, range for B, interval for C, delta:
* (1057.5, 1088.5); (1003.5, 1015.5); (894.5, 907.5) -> 1.9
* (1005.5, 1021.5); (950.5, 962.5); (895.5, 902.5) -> 2.1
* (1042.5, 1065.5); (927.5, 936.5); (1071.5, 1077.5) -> 1.7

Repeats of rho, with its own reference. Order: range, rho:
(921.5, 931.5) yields 0.46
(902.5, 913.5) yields 1.10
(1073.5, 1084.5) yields 0.98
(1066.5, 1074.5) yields 1.01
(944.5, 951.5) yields 0.73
